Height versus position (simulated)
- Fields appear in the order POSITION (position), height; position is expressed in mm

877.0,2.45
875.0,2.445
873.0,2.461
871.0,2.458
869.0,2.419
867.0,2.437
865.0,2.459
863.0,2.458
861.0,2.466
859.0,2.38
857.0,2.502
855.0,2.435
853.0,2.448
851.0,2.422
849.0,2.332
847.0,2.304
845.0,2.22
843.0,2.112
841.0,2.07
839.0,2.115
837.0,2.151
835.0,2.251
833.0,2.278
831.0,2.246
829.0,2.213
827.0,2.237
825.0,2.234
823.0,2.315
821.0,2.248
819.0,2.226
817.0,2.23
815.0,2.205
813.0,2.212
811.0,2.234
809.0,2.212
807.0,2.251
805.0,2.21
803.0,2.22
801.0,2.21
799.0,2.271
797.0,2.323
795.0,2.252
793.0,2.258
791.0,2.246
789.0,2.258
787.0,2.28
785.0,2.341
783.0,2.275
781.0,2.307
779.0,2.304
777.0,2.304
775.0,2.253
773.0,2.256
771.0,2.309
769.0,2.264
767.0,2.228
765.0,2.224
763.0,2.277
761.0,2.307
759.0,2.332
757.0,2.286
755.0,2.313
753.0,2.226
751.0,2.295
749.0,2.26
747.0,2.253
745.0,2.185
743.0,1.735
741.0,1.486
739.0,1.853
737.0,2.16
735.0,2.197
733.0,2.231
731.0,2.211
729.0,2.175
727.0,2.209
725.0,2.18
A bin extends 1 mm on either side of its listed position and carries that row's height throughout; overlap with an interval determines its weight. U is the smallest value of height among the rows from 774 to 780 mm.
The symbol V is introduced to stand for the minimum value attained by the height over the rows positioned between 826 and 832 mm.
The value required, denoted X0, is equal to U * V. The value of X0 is 4.99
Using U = 2.253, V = 2.213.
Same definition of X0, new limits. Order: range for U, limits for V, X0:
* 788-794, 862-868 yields 5.47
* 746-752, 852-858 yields 5.49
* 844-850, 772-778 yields 5.00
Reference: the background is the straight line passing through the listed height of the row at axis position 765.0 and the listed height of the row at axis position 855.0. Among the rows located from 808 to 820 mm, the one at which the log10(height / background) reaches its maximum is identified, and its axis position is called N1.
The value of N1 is 811.0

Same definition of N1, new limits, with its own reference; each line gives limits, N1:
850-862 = 857.0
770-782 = 771.0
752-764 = 759.0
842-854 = 853.0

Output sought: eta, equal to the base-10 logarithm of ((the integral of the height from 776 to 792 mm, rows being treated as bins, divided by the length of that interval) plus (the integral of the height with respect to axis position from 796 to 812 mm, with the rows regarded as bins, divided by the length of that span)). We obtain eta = 0.656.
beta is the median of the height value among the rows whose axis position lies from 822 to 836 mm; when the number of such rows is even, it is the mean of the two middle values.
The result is 2.246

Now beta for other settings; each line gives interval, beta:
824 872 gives 2.318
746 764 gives 2.286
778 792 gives 2.280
